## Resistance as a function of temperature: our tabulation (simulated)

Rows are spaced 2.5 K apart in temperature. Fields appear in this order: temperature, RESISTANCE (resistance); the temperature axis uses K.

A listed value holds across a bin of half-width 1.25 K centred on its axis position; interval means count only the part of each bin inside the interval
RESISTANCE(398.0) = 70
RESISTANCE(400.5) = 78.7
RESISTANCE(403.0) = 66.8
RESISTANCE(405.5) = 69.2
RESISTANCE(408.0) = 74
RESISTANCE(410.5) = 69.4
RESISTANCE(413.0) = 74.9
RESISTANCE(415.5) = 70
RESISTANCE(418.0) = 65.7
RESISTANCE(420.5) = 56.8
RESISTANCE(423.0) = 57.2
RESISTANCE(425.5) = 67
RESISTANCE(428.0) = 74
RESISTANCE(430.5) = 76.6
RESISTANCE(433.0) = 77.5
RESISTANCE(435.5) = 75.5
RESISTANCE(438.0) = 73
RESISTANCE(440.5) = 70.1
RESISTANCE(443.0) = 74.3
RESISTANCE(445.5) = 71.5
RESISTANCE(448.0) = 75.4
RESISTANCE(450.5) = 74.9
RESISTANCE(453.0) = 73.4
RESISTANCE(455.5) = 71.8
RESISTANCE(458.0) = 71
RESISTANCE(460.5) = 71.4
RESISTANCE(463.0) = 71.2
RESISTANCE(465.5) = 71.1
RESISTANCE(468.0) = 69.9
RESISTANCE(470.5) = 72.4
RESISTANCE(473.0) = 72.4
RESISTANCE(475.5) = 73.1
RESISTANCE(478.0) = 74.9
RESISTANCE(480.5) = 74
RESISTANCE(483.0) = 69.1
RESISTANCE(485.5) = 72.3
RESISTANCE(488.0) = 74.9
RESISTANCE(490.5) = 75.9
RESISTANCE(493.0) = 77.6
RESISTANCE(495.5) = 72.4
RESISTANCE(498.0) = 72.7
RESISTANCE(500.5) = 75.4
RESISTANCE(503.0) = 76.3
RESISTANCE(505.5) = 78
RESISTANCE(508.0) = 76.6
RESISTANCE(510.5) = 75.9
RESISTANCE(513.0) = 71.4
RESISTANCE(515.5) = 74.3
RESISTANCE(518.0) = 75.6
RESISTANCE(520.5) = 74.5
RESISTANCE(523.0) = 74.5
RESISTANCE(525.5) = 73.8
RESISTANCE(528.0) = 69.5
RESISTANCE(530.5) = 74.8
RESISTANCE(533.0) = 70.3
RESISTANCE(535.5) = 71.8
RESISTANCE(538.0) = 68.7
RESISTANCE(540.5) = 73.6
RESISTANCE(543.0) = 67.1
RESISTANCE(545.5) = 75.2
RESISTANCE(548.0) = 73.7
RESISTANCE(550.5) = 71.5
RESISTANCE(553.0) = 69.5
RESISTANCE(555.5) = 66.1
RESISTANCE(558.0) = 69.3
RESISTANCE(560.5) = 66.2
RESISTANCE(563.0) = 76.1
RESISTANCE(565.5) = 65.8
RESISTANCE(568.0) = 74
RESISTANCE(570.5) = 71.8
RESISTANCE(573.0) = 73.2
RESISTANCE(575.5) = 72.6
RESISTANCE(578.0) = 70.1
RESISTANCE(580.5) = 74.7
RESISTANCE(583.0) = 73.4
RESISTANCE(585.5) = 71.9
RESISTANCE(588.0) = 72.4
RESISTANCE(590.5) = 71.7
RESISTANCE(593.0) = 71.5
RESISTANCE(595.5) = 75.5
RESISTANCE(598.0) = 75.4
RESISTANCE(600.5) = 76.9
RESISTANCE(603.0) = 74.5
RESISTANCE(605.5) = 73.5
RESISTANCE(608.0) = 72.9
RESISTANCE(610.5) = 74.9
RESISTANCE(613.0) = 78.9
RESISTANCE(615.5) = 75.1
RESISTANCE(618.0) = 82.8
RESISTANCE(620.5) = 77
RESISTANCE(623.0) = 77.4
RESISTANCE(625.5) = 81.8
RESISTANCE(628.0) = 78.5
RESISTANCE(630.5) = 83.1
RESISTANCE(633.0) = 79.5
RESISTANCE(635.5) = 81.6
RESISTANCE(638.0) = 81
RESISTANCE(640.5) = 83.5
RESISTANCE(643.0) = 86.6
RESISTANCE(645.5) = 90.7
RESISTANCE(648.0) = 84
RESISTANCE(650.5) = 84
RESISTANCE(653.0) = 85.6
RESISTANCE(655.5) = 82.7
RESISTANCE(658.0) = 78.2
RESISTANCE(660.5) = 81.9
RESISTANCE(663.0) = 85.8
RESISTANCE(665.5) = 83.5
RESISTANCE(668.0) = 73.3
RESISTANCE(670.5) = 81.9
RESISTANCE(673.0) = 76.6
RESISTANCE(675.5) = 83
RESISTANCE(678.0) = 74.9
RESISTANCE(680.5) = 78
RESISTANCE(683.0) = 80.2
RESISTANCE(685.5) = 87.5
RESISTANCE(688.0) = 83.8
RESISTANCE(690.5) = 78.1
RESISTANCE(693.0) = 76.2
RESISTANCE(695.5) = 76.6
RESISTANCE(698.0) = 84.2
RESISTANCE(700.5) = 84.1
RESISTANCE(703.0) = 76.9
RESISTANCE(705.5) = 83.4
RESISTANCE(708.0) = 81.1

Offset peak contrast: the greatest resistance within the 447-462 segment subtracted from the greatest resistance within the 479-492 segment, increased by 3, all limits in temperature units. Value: 3.5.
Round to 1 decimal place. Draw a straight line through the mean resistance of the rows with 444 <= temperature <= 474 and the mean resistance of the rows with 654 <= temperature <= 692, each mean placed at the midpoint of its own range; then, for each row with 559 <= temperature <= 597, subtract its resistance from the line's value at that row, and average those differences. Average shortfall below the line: 4.8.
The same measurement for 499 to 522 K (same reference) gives -1.1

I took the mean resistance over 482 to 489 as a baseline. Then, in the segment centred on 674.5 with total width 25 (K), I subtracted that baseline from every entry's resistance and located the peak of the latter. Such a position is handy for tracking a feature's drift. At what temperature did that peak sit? 685.5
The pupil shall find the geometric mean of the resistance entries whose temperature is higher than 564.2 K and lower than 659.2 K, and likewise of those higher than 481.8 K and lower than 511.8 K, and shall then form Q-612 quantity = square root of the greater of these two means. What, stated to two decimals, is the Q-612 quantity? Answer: 8.78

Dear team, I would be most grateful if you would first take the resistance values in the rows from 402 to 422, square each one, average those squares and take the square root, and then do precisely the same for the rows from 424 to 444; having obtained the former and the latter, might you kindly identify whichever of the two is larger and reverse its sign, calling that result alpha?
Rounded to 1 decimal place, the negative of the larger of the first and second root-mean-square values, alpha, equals -73.6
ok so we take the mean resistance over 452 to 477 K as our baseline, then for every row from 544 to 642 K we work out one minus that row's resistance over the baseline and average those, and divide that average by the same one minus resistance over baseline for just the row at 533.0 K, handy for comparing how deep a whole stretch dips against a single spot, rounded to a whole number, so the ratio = -2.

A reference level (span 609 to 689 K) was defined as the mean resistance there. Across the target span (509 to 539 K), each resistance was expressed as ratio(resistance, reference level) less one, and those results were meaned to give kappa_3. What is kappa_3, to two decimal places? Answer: -0.10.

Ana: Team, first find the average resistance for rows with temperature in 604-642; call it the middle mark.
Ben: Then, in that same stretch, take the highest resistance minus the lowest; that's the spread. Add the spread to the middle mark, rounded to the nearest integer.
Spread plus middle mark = 89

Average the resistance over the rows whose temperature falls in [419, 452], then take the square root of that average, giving 8.43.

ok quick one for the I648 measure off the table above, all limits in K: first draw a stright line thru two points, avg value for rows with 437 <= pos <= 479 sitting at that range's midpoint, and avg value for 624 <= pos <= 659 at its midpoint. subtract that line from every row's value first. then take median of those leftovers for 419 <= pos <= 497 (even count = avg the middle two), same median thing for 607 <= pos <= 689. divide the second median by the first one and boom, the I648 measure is 5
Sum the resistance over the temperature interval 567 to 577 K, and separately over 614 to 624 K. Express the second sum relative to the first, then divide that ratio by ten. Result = 0.107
